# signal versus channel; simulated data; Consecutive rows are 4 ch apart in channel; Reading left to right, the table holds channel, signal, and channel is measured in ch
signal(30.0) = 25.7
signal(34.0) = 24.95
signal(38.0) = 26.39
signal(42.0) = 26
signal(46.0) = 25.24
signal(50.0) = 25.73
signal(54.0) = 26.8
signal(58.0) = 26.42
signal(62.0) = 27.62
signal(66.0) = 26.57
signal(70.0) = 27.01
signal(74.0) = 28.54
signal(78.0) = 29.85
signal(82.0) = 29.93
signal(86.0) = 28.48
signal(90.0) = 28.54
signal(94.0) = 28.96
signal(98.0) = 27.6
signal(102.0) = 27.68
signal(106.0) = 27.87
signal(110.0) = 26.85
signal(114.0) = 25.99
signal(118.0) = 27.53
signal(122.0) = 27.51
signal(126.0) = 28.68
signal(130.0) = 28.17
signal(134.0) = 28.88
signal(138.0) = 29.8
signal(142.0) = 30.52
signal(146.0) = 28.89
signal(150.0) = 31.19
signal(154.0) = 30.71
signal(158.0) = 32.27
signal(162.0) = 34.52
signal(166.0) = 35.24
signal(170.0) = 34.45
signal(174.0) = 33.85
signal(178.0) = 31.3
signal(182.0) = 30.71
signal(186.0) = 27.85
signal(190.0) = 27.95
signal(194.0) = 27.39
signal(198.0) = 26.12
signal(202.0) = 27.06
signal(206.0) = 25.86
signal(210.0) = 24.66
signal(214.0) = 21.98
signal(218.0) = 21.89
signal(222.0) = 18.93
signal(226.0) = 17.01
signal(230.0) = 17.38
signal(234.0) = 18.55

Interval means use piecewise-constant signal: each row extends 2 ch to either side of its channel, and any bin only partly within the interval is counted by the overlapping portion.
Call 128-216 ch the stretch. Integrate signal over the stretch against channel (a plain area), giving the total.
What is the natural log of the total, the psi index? 7.9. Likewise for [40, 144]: 8.0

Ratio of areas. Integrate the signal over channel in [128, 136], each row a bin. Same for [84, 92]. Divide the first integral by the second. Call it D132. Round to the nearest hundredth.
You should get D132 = 1.00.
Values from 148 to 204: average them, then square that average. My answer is 946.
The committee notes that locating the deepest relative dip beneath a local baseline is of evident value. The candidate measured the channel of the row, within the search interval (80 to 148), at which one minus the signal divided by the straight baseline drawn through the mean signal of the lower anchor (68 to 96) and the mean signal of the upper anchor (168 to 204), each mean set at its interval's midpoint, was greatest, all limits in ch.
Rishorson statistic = 114.0 ch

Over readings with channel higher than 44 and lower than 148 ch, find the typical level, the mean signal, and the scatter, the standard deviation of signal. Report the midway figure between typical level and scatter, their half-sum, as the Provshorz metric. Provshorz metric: 14.6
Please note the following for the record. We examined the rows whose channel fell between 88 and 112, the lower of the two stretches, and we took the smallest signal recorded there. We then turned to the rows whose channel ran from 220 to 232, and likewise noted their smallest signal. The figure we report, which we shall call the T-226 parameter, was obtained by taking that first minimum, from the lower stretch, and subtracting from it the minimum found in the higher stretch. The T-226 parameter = 10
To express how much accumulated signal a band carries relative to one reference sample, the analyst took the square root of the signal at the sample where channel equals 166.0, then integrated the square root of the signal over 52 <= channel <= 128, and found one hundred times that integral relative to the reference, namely 6750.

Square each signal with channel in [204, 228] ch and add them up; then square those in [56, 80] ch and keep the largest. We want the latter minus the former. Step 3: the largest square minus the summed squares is -1996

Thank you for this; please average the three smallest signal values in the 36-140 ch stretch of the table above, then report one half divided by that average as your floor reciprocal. 0.0195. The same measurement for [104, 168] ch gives 0.0187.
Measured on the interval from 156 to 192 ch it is 0.0173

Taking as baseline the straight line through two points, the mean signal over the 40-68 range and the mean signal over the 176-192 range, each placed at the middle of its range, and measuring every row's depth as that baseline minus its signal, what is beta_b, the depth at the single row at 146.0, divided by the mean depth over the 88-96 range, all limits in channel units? 0.2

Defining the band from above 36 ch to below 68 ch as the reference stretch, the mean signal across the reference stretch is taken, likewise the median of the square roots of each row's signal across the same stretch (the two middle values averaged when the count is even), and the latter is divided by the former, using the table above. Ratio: 0.195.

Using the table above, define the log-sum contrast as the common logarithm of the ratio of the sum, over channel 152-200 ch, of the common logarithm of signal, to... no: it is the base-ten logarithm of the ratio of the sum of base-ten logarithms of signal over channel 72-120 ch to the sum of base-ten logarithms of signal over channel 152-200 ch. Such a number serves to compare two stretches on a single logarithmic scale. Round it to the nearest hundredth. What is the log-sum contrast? -0.01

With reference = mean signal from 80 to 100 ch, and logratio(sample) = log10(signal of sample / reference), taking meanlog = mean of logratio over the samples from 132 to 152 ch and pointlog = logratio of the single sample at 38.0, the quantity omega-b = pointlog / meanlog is -2.2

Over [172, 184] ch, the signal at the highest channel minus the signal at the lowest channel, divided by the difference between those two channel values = -0.4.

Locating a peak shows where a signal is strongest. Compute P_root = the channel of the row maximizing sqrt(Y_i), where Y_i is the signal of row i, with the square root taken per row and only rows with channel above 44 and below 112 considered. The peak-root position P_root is 82.0 ch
